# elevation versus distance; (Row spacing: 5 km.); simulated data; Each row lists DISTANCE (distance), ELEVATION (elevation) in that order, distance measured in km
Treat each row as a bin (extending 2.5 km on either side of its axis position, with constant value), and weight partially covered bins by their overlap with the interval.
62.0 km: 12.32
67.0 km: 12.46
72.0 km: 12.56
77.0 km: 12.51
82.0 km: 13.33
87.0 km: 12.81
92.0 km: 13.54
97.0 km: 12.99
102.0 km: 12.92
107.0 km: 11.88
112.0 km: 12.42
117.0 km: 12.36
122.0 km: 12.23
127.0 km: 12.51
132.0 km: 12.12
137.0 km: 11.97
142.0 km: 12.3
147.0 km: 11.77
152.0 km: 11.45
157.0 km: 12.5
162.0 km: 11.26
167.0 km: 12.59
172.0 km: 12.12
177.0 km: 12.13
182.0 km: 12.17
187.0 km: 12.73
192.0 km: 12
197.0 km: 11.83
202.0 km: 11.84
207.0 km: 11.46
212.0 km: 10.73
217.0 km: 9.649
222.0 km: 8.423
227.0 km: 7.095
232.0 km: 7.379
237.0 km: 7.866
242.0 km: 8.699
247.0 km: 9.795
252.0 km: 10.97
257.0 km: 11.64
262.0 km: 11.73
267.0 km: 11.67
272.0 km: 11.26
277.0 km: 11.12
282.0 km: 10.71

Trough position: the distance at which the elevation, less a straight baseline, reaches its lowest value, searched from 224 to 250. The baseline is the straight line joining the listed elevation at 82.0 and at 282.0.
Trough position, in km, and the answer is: 227.0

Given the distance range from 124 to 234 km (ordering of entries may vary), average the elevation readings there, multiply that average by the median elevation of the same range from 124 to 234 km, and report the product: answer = 134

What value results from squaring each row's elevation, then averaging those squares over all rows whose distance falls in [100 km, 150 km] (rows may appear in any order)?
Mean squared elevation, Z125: 150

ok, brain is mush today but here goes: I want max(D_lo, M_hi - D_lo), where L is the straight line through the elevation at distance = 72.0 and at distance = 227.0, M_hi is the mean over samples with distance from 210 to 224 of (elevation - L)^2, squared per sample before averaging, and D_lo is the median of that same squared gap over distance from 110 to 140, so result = 3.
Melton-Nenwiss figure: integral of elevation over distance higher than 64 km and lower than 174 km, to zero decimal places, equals 1363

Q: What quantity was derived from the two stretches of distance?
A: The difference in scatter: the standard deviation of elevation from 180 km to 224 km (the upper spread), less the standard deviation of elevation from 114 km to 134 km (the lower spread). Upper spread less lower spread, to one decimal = 1.2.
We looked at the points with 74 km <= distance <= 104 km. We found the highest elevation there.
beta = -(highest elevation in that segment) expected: -13.5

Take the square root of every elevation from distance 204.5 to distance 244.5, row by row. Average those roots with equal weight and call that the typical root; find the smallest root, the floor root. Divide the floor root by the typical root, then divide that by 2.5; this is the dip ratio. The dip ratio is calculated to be 0.358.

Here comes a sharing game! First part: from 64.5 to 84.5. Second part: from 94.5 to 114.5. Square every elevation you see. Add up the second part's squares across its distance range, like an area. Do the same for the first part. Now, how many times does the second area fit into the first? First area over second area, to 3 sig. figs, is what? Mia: 1.03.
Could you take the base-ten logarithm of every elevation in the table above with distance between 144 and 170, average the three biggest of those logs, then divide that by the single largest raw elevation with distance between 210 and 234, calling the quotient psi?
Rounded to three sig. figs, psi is 0.102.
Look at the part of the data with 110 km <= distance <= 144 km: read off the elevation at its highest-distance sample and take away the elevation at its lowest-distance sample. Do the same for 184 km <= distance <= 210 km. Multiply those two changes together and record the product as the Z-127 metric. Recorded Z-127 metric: 0.15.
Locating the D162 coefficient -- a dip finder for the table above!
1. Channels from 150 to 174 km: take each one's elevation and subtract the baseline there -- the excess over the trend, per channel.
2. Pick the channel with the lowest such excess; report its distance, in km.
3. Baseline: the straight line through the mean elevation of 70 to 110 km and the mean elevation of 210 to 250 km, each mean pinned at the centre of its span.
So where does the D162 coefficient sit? 152.0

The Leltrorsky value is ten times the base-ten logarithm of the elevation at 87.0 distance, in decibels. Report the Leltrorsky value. 11.1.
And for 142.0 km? 10.9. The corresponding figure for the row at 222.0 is 9.3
